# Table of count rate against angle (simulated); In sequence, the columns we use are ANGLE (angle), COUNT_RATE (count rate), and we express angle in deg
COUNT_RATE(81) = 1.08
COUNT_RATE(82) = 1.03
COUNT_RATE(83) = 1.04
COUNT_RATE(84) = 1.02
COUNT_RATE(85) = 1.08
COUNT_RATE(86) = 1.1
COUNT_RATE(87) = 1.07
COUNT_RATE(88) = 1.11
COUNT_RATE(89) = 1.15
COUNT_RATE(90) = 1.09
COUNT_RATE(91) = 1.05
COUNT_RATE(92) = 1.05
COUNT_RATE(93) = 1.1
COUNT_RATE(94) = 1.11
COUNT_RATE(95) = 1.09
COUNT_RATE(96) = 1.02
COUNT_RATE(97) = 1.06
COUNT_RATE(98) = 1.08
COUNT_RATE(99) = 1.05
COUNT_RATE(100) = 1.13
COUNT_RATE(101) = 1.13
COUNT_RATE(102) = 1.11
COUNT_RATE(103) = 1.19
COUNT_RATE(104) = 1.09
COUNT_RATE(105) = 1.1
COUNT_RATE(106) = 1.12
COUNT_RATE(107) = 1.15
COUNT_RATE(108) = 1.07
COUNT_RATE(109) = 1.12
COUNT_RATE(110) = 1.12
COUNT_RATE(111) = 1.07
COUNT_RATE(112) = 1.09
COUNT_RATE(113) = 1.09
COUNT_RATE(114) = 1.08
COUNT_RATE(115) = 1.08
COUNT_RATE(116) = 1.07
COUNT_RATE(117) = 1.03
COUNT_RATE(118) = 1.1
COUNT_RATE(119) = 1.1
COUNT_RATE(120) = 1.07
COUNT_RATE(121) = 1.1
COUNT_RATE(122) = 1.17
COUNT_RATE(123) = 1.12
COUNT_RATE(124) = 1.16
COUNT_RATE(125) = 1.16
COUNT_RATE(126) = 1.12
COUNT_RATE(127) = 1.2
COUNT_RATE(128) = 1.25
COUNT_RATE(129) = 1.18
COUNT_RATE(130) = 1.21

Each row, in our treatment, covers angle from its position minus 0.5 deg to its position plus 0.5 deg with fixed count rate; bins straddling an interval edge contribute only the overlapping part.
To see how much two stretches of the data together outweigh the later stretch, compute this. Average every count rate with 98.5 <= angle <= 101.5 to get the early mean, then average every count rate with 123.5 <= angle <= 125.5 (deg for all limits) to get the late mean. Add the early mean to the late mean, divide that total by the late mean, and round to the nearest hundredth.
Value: 1.95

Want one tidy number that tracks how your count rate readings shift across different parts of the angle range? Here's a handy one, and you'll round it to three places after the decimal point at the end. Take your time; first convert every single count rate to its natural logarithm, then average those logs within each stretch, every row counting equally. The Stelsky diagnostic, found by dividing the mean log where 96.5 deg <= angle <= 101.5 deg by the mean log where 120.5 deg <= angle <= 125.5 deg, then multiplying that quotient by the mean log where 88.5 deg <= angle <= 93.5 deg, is 0.054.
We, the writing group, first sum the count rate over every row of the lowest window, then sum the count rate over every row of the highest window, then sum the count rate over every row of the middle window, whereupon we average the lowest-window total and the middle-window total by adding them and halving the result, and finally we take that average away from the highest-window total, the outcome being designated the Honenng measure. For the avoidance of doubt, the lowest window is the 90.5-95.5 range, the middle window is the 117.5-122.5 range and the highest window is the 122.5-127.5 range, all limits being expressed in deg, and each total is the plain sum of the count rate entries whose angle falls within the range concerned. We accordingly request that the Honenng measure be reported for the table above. 0.29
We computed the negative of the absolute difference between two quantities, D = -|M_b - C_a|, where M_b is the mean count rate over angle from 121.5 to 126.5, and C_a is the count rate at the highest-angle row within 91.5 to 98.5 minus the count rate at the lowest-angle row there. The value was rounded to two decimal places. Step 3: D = -1.12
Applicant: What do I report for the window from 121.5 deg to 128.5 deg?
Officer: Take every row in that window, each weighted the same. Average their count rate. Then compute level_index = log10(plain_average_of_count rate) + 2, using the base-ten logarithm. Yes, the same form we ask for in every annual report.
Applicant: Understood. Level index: 2.07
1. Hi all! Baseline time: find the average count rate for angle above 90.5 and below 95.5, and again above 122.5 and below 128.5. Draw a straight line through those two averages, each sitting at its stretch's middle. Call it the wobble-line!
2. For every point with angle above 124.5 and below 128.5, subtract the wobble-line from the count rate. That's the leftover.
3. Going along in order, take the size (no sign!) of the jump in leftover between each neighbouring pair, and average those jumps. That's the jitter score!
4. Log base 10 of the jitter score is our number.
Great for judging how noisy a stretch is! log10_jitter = -1.25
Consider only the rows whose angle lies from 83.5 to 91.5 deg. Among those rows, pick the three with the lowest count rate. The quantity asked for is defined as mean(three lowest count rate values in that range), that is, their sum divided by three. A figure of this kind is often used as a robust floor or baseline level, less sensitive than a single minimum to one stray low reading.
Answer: 1.05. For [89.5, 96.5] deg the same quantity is 1.04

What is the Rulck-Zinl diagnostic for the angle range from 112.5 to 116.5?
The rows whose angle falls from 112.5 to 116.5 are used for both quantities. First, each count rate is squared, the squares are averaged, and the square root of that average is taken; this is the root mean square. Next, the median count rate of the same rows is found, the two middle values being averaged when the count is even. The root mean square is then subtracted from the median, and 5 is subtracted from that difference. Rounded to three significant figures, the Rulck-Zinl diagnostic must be -5.00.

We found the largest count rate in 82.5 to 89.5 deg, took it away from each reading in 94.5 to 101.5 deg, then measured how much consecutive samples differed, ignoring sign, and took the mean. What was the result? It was 0.0400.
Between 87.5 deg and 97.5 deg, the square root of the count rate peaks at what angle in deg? 89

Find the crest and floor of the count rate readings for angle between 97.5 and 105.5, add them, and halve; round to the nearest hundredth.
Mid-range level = 1.12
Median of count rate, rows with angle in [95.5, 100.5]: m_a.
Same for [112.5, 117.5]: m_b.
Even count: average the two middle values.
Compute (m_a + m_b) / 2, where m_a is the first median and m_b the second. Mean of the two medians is 1.07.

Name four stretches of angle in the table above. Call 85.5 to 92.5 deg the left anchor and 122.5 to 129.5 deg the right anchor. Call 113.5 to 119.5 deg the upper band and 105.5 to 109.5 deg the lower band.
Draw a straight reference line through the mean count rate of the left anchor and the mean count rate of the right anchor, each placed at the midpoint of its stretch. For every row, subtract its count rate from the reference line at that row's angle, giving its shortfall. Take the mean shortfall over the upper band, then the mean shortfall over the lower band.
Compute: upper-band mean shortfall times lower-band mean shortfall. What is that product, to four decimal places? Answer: 0.0010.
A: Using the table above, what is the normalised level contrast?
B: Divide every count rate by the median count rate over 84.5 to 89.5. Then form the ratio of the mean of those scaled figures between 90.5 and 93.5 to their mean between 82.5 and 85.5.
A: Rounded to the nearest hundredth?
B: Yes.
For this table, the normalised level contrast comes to 1.02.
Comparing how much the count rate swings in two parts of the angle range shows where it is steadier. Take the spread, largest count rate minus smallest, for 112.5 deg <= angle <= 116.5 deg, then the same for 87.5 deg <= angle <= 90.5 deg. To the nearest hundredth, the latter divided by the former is 3.00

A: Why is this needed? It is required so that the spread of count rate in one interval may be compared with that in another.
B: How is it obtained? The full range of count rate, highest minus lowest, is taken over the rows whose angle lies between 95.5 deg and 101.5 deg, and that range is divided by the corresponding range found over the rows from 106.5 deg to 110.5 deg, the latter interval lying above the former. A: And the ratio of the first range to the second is 1.4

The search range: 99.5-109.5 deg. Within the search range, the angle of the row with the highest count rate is 103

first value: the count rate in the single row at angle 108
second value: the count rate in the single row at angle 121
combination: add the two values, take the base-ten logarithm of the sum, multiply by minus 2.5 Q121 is -0.841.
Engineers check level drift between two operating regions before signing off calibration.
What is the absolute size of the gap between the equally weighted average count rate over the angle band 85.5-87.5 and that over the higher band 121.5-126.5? 0.061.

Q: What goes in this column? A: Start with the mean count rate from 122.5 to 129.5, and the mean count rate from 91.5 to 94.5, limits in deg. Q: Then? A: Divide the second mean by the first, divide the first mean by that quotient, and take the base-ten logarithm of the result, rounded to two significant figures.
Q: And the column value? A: 0.10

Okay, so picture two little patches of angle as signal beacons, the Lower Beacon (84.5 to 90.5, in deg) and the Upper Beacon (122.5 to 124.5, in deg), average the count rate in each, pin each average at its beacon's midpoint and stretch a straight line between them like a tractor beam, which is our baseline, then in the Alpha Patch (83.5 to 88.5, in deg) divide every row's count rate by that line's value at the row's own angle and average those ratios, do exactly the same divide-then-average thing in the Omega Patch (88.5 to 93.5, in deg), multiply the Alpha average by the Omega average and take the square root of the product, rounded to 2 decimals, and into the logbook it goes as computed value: 0.98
